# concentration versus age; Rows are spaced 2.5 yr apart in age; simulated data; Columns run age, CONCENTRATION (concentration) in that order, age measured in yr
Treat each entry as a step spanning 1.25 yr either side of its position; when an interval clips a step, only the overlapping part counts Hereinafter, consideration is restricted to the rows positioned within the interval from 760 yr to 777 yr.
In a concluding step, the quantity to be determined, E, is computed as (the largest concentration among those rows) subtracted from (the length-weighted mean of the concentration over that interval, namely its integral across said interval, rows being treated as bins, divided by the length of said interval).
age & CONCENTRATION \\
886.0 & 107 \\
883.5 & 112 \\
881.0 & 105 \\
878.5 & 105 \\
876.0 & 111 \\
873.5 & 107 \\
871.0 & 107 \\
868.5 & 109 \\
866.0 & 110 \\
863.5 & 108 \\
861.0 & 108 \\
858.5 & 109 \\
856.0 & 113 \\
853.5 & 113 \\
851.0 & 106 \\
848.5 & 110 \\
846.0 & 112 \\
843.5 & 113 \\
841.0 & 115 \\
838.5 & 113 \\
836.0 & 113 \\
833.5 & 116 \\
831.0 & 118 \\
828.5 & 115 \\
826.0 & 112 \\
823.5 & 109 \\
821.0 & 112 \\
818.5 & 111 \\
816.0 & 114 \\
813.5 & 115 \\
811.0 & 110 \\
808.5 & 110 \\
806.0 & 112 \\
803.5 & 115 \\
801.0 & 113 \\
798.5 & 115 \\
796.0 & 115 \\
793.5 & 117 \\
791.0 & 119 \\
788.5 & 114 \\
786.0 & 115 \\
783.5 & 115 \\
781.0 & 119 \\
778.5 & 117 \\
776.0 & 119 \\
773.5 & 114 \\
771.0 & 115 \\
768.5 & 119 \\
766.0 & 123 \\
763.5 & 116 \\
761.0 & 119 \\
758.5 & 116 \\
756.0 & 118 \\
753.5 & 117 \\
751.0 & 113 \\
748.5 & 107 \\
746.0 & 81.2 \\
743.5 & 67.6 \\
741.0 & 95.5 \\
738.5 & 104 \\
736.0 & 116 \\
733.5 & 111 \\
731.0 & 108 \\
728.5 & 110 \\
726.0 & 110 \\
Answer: -5.18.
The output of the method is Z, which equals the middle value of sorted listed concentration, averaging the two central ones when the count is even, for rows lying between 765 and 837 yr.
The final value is 115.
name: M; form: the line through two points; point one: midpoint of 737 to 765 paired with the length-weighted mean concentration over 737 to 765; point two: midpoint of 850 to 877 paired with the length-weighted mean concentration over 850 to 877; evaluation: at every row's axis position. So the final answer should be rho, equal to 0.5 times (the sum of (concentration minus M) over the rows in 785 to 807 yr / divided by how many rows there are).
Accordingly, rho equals 4.1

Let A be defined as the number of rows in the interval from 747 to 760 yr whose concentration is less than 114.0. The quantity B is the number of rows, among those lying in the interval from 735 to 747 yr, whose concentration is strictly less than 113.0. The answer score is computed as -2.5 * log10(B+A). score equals -1.9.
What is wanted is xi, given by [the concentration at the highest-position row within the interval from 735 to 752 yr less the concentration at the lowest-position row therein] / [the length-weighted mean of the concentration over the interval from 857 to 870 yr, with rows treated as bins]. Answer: -0.03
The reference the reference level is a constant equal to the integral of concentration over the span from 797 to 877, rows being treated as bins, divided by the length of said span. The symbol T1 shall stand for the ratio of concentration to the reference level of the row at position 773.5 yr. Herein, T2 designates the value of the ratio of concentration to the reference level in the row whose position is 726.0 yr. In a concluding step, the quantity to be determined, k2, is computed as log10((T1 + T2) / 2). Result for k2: 0.001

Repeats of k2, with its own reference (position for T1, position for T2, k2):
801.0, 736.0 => 0.011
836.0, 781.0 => 0.016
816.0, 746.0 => -0.059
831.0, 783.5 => 0.018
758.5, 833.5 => 0.016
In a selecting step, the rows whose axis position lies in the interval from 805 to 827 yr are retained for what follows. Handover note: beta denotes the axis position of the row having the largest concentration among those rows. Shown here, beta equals 813.5 yr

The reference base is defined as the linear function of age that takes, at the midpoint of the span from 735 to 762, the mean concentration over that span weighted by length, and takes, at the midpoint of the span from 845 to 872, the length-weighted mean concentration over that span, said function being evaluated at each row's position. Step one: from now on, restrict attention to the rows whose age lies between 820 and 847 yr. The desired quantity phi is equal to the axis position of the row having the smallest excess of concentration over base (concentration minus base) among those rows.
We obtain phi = 823.5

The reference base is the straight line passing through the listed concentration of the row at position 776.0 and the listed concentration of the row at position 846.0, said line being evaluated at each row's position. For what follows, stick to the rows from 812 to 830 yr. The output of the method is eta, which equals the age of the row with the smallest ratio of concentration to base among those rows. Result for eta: 823.5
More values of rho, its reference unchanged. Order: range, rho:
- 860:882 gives -0.8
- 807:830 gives 2.2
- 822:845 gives 2.8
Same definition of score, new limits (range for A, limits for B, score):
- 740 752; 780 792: -1.7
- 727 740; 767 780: -1.5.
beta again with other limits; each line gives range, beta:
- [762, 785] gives 766.0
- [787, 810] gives 791.0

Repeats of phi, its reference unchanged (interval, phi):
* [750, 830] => 823.5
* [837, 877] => 851.0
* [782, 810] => 808.5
